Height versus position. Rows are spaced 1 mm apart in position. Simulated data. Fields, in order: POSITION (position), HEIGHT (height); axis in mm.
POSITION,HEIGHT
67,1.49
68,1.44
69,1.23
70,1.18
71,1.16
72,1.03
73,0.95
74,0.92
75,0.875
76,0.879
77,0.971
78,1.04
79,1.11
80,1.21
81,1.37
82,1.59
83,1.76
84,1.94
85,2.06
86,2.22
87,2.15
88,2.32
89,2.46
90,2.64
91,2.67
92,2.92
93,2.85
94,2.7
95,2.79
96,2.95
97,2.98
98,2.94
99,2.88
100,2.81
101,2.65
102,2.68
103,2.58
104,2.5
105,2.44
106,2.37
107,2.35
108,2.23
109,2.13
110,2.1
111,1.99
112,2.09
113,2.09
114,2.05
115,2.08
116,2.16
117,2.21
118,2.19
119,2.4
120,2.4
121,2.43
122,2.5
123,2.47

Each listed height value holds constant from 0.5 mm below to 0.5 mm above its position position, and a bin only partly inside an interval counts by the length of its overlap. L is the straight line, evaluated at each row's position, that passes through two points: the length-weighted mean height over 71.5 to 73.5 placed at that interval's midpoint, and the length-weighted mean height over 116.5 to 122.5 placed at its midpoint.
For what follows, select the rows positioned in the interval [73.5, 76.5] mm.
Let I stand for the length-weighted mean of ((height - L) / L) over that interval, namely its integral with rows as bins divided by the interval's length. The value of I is -0.16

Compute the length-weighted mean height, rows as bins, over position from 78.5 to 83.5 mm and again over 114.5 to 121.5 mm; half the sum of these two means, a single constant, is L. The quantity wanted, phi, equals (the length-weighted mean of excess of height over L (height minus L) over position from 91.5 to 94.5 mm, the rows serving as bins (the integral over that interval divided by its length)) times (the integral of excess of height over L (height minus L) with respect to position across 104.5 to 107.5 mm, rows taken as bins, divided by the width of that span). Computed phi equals 0.54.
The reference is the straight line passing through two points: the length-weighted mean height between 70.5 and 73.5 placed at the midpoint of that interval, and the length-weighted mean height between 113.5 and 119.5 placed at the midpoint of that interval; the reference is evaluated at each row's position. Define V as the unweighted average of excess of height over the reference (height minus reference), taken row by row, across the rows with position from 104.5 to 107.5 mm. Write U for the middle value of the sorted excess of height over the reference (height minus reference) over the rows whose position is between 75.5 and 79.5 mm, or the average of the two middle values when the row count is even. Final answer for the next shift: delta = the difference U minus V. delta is -0.65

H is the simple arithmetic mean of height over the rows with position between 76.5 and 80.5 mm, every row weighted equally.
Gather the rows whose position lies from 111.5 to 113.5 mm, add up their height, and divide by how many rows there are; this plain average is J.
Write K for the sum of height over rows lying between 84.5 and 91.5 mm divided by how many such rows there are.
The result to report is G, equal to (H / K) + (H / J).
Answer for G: 1.0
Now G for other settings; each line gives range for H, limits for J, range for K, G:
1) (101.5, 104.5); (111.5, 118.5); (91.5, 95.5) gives 2.1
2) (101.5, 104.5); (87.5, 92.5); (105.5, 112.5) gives 2.2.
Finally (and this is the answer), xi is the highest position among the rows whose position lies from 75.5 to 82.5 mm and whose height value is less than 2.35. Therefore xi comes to 82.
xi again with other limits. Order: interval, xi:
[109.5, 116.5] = 116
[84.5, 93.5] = 88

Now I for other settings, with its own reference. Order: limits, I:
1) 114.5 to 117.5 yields -0.05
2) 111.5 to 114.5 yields -0.04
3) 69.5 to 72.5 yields 0.19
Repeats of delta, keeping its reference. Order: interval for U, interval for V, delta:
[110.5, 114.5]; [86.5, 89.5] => -0.88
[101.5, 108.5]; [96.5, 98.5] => -0.71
